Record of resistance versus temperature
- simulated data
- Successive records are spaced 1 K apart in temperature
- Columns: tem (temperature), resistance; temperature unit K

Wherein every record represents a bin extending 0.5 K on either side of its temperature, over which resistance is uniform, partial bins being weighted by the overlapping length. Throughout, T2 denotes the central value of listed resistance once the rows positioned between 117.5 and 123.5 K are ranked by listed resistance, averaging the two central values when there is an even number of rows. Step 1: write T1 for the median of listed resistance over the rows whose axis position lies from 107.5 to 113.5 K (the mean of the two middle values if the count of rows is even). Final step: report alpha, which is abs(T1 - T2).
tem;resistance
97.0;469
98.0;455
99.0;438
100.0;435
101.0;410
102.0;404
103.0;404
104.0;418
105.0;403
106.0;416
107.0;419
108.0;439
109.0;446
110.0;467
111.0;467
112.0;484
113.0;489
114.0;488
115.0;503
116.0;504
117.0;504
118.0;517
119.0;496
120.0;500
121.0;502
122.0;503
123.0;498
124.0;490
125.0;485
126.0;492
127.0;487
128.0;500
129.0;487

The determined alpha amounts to 34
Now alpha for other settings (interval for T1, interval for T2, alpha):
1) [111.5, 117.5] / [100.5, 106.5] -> 89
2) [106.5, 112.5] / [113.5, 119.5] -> 47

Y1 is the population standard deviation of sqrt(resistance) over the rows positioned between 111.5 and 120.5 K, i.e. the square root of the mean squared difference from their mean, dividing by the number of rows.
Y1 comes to 0.22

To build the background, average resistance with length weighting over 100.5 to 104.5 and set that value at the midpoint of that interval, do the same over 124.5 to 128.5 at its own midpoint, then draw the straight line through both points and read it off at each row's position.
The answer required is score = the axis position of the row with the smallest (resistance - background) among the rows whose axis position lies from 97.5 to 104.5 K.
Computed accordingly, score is 103.0 K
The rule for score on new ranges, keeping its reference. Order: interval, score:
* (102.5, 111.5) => 105.0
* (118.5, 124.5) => 124.0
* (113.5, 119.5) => 119.0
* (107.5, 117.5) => 108.0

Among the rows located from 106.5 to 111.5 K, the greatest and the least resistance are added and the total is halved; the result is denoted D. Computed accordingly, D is 443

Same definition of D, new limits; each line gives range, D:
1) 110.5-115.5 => 485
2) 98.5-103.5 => 421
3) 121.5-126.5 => 494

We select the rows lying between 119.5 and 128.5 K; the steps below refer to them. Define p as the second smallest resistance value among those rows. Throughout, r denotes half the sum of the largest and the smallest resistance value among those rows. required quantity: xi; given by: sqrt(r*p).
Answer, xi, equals 490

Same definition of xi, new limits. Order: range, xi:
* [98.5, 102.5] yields 415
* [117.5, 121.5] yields 503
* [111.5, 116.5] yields 491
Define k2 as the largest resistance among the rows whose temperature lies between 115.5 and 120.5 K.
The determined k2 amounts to 517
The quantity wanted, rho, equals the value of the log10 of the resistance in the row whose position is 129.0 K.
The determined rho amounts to 2.688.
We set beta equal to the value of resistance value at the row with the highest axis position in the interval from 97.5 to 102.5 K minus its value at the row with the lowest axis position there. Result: -51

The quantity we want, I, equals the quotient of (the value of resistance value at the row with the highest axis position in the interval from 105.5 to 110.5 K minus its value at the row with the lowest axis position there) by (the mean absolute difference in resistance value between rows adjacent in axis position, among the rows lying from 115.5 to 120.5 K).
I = 5.4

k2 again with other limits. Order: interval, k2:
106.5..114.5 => 489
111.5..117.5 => 504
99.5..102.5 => 435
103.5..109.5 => 446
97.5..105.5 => 455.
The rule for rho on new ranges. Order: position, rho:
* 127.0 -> 2.688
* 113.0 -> 2.689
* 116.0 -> 2.702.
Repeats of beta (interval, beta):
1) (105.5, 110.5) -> 51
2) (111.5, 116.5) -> 20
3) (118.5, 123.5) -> 2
